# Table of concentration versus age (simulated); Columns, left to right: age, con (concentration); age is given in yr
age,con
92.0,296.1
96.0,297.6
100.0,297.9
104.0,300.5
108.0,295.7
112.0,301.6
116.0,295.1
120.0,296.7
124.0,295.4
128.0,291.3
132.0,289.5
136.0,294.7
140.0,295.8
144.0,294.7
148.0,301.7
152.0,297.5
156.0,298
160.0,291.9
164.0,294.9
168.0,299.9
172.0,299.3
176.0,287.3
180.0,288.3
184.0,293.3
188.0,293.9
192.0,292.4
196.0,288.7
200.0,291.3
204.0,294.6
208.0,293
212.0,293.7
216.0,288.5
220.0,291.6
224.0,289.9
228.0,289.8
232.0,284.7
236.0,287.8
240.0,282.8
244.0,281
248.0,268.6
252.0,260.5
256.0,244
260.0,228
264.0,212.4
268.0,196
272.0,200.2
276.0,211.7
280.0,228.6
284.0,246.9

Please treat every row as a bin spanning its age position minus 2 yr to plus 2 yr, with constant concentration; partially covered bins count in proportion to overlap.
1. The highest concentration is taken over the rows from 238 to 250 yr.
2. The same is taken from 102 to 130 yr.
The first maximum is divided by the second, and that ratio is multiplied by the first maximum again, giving 265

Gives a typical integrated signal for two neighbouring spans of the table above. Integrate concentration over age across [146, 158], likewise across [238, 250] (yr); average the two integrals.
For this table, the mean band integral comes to 3459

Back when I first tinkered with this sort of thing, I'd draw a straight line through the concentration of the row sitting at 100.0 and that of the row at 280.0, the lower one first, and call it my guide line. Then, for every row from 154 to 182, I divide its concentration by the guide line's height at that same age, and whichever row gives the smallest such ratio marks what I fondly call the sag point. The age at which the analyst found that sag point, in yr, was 160.0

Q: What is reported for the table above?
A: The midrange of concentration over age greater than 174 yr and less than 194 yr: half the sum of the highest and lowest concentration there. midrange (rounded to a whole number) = 291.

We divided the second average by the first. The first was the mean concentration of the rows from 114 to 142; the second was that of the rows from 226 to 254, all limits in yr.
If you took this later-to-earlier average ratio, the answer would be 0.95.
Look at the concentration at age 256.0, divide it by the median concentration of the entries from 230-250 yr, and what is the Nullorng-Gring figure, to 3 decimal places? 0.863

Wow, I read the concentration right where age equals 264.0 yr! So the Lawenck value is 212.4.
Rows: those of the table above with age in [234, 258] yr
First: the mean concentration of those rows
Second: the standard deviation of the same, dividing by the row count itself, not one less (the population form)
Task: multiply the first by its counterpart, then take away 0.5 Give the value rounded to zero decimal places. 4086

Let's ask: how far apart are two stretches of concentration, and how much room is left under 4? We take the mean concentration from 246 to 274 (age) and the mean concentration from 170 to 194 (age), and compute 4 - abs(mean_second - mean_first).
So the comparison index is -58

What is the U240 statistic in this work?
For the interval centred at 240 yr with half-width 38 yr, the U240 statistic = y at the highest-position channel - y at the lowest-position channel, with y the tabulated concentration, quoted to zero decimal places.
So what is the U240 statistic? -83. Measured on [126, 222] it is 0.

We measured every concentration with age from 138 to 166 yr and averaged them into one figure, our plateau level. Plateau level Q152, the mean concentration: 296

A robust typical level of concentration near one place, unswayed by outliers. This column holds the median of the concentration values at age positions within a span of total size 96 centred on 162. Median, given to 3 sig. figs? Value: 295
